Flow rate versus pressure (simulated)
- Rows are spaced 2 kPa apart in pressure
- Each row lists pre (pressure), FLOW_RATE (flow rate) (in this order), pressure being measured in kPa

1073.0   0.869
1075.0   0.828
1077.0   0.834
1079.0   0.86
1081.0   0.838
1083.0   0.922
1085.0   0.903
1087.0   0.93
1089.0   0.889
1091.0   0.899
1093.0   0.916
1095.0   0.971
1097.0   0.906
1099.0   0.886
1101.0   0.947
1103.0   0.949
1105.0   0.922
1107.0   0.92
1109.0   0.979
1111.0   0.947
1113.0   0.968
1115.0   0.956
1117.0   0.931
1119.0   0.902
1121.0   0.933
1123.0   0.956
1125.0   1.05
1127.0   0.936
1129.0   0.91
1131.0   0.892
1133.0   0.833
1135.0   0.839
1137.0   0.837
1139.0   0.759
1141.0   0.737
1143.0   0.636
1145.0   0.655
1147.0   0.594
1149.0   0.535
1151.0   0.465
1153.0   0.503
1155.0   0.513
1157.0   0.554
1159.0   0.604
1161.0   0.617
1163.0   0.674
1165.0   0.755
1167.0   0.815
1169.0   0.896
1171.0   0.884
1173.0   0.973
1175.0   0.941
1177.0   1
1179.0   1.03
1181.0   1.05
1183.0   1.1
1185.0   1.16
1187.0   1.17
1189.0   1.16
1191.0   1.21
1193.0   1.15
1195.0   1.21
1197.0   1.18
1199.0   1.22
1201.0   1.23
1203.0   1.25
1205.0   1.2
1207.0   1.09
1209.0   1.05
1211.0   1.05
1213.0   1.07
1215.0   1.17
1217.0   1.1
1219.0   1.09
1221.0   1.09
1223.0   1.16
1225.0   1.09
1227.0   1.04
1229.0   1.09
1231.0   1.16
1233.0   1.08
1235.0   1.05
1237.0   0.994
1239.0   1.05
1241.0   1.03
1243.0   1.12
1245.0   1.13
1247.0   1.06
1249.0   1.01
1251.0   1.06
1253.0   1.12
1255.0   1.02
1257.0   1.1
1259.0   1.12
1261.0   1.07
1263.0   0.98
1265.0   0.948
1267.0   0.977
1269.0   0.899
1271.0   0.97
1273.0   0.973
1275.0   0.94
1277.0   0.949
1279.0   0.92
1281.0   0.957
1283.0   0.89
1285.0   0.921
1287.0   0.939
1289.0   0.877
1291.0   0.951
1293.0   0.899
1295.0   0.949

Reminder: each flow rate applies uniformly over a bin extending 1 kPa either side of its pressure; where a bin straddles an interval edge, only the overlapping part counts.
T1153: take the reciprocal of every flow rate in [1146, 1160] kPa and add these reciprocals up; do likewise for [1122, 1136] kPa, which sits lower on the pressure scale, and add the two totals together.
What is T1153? 21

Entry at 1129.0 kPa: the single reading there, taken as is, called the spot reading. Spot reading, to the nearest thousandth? 0.910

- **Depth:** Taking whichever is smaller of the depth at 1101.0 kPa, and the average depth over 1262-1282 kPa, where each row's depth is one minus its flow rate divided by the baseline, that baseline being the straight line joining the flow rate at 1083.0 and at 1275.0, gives -0.025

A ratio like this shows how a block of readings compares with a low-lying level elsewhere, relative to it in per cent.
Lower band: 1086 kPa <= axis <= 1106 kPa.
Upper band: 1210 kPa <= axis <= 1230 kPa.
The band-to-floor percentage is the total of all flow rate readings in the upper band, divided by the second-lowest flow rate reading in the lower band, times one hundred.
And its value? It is 1232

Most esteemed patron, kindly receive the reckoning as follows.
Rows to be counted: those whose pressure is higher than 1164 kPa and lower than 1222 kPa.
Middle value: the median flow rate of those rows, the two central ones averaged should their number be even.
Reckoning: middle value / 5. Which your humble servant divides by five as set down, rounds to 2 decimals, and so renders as 0.22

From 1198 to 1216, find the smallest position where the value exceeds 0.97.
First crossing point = 1199.0 kPa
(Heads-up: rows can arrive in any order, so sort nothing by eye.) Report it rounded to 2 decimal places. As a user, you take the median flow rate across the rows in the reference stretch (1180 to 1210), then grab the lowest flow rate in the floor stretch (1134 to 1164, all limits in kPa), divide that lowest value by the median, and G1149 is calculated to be 0.40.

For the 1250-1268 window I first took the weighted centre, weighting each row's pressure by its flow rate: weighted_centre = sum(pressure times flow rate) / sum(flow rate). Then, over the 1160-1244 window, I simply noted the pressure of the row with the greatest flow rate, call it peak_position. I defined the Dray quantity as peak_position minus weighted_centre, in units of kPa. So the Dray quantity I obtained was -55.8 kPa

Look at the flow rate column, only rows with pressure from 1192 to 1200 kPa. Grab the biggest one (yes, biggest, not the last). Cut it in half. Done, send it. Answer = 0.61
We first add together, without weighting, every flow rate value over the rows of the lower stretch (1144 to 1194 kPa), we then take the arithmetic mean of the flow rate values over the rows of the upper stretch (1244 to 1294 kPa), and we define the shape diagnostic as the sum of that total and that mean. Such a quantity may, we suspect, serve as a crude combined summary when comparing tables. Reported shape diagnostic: 22.0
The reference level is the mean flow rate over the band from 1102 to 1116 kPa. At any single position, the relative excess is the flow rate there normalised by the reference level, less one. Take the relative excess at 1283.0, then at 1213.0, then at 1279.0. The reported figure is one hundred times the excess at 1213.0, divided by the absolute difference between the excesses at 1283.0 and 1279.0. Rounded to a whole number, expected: 404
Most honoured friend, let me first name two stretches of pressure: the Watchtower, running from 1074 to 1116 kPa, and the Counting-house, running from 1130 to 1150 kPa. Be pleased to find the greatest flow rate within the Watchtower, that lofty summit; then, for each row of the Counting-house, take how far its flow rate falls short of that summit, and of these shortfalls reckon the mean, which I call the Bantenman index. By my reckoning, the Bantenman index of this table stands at 0.25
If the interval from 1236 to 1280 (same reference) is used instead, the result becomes -0.04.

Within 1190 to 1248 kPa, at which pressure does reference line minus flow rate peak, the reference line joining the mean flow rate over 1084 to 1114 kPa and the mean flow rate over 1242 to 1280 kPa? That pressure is 1237.0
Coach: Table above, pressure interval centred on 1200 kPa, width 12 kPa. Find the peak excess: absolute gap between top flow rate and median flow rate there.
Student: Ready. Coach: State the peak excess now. 0.035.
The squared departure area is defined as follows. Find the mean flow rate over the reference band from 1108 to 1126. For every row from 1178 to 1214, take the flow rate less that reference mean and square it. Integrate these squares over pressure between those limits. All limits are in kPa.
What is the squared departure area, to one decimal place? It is 1.4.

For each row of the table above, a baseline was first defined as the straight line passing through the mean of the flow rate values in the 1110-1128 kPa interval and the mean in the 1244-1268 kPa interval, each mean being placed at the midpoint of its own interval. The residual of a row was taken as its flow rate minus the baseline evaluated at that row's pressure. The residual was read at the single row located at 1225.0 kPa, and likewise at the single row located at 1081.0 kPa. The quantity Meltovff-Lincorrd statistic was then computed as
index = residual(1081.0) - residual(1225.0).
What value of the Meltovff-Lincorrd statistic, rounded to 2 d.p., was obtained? -0.15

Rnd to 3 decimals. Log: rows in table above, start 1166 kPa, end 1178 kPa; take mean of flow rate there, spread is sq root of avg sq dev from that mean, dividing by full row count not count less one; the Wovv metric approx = 0.061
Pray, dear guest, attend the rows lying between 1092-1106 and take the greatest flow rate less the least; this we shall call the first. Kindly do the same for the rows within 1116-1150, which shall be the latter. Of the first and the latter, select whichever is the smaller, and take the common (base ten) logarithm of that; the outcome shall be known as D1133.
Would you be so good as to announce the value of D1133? -1.1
